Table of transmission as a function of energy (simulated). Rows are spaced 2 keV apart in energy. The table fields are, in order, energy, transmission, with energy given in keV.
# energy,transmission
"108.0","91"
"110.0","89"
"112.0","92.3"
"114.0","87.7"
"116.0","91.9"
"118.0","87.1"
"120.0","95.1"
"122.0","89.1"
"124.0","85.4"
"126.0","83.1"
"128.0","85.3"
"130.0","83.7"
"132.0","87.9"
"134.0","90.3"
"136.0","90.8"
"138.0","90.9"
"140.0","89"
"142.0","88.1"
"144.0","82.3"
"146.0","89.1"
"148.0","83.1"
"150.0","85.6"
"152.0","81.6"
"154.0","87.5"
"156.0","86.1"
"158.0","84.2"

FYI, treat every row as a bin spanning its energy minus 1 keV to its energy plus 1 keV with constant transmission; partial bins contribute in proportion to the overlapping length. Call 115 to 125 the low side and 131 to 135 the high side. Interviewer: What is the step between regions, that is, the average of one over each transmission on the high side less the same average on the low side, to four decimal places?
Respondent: 0.0001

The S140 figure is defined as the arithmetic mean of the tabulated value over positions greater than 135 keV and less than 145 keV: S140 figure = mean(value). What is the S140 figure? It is 88.2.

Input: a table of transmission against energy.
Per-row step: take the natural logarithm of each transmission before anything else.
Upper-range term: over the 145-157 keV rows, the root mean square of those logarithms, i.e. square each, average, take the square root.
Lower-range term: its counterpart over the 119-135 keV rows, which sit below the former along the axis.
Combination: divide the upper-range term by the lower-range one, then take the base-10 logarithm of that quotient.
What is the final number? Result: -0.0022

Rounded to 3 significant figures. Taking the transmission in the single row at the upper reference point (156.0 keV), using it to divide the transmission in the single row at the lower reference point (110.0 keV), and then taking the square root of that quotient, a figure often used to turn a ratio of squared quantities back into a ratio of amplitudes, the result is 1.02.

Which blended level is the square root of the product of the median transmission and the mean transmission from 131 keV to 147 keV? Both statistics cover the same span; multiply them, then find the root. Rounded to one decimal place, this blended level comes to 88.8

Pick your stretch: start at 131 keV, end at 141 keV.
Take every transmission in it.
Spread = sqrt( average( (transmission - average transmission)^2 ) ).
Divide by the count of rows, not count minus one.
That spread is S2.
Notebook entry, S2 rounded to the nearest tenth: 1.2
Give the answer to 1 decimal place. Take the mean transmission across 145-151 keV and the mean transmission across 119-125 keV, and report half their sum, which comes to 87.9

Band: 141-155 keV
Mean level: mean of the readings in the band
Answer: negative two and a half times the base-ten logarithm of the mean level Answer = -4.828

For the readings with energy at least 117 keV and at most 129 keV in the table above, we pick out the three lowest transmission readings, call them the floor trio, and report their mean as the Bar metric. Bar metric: 84.6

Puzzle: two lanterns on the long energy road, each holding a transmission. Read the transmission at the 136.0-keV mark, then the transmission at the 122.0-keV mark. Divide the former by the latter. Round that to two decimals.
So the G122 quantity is 1.02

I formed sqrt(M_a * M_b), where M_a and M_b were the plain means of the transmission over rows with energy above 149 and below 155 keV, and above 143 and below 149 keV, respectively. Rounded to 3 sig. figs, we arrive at 84.9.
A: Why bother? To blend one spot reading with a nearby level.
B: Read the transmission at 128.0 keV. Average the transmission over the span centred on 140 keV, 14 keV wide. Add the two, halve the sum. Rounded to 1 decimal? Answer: 87.0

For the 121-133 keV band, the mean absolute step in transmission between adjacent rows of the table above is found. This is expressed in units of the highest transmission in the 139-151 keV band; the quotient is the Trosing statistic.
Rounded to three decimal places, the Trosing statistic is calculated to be 0.031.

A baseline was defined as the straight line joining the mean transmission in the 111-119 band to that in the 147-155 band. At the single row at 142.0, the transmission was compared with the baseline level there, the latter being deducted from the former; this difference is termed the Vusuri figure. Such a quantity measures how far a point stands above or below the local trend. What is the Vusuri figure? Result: 2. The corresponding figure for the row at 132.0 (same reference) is 1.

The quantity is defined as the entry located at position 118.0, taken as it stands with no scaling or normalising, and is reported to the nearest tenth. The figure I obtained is 87.1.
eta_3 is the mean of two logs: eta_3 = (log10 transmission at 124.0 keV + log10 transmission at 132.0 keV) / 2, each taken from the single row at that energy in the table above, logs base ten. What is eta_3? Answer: 1.94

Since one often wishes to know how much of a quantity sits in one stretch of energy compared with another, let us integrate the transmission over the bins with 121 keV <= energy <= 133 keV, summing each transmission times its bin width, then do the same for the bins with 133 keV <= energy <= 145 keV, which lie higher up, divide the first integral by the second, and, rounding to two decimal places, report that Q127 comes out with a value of 0.97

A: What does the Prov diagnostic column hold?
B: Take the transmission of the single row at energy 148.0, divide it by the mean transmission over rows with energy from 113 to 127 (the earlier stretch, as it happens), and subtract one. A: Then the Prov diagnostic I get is -0.06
